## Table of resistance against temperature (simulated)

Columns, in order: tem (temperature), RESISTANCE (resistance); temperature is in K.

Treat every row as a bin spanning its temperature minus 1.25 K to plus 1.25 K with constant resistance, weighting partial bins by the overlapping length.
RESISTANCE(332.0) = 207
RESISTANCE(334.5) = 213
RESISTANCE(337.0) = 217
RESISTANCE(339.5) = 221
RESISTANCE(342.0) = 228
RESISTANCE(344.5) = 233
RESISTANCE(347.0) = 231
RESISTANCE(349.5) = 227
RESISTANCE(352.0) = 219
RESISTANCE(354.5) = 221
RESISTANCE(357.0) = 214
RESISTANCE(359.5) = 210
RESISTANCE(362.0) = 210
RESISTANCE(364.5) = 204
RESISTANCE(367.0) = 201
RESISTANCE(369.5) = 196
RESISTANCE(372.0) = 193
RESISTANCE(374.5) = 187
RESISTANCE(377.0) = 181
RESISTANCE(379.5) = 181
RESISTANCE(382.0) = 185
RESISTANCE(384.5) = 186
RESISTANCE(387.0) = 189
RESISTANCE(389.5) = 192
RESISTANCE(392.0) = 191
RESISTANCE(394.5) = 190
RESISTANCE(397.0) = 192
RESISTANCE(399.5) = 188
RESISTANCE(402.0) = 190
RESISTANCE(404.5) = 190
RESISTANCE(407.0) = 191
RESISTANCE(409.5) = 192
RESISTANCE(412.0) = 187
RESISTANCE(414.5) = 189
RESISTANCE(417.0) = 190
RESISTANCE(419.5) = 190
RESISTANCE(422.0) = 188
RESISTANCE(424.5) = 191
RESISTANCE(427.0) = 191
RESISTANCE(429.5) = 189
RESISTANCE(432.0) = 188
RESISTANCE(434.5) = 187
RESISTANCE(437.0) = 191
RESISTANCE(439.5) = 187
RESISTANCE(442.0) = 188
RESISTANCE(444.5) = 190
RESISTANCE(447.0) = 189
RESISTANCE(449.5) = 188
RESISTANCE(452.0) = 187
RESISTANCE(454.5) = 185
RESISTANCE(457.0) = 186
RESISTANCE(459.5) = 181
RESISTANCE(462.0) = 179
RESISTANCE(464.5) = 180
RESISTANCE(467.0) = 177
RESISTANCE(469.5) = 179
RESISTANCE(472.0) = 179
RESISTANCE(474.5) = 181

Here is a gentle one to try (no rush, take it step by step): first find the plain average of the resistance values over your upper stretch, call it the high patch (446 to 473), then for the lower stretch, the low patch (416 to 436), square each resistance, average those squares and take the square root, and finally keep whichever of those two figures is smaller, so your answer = 183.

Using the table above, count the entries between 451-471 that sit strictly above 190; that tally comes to 0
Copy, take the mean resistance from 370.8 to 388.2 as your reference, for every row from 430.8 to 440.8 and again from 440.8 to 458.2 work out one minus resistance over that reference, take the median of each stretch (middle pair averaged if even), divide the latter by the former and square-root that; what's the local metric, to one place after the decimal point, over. 1.2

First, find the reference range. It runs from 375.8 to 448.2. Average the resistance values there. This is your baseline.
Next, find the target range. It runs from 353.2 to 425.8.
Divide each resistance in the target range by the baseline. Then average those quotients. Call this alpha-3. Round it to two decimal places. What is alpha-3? 1.02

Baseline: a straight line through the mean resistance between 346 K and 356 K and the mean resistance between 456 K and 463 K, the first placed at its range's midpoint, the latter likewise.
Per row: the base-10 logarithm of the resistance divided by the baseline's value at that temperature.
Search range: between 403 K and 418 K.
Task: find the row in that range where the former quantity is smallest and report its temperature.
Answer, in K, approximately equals 412.0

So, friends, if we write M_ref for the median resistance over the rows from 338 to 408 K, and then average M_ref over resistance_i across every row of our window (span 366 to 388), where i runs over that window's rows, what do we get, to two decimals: 1.02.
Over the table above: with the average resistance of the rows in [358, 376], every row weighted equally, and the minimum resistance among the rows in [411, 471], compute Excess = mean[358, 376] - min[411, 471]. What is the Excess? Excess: 23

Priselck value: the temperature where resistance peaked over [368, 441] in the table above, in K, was 369.5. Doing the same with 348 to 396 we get 349.5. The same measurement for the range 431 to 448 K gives 437.0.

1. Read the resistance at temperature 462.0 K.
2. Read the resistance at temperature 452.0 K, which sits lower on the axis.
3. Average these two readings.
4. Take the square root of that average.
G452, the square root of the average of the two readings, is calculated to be 13.5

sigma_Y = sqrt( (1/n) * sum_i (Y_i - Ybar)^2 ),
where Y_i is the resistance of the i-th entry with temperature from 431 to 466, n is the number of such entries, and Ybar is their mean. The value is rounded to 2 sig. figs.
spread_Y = 3.5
